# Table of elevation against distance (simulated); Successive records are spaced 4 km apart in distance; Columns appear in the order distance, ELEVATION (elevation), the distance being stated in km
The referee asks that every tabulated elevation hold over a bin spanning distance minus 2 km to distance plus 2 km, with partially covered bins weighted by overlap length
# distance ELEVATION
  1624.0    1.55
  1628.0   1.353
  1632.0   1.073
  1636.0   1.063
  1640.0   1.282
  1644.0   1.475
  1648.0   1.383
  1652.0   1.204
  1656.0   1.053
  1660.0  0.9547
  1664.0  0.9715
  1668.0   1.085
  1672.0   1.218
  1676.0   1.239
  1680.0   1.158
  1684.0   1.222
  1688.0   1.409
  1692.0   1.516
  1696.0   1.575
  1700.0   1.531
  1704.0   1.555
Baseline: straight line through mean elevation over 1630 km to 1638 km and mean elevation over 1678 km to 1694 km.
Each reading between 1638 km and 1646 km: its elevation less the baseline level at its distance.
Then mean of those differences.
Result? 0.3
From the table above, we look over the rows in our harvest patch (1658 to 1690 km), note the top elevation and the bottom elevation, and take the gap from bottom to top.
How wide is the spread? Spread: 0.45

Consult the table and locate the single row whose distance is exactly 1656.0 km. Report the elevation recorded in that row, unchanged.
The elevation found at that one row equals 1.053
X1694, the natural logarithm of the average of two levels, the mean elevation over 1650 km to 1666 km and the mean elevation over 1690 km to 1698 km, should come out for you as 0.26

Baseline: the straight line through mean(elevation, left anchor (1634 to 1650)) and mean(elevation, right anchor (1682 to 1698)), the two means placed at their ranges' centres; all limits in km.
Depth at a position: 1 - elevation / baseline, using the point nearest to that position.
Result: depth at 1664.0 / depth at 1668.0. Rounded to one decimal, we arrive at 1.4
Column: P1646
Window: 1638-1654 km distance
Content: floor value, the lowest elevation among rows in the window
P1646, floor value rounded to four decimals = 1.2040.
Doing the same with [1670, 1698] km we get 1.1580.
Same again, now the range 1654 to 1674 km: 0.9547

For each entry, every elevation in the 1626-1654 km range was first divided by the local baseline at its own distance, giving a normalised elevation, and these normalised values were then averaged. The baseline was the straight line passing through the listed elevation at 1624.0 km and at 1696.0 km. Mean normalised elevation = 0.81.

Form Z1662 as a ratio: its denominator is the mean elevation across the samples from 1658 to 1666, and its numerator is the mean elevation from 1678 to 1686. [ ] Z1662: 1.24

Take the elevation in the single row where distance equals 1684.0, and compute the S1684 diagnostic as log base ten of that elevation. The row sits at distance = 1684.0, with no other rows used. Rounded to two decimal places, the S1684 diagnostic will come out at 0.09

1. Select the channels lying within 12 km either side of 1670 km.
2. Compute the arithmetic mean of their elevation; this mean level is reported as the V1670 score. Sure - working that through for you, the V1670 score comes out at 1.10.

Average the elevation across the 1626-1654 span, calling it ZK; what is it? 1.26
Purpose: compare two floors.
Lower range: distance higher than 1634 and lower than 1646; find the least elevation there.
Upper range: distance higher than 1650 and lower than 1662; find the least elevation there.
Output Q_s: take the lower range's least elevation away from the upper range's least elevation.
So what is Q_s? -0.11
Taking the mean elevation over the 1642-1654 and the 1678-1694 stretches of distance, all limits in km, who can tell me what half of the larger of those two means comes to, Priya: 0.68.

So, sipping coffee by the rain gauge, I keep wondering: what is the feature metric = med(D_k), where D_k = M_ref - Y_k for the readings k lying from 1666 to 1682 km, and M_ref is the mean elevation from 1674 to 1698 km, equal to 0.17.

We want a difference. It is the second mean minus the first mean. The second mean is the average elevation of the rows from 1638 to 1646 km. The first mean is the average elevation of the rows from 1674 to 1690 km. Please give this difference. 0.12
